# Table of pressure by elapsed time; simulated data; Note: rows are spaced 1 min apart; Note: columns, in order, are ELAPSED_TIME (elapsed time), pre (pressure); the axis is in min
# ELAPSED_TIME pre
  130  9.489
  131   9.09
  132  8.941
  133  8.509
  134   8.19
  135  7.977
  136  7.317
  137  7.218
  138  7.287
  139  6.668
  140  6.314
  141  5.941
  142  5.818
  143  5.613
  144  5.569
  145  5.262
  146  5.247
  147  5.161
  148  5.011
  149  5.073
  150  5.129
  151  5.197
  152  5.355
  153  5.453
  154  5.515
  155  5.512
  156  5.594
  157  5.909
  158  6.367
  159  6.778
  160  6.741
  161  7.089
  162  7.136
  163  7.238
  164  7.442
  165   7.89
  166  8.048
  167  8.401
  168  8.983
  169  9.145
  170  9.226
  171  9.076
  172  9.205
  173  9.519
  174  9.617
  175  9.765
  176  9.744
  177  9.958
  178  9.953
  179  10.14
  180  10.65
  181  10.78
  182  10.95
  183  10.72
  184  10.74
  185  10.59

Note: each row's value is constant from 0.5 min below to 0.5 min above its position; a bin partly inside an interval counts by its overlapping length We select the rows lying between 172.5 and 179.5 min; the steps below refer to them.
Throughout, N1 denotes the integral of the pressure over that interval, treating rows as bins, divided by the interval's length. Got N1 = 9.8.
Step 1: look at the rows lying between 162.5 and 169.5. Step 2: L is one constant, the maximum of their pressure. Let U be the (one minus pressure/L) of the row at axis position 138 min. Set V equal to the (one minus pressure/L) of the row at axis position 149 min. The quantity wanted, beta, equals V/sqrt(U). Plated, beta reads 1.0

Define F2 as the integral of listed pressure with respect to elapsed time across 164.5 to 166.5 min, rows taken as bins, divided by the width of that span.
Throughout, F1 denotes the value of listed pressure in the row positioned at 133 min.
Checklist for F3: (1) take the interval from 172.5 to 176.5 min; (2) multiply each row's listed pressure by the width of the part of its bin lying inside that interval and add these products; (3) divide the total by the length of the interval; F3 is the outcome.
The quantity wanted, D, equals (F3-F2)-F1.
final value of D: -7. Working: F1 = 8.509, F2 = 8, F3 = 9.7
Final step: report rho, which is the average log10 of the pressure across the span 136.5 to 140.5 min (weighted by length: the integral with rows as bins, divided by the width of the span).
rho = 0.84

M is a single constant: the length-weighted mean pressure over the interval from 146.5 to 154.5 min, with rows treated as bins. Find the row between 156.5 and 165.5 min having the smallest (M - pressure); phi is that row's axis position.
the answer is 165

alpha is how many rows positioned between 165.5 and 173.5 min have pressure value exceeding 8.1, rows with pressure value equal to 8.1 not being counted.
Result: 7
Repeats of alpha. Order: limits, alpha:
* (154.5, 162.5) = 0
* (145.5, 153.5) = 0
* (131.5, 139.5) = 3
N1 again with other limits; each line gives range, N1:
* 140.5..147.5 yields 5.5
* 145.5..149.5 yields 5.1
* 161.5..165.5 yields 7.4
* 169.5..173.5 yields 9.3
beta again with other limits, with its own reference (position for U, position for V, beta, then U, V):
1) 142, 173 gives -0.1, 0.36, 0.0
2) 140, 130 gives -0.1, 0.31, 0.0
